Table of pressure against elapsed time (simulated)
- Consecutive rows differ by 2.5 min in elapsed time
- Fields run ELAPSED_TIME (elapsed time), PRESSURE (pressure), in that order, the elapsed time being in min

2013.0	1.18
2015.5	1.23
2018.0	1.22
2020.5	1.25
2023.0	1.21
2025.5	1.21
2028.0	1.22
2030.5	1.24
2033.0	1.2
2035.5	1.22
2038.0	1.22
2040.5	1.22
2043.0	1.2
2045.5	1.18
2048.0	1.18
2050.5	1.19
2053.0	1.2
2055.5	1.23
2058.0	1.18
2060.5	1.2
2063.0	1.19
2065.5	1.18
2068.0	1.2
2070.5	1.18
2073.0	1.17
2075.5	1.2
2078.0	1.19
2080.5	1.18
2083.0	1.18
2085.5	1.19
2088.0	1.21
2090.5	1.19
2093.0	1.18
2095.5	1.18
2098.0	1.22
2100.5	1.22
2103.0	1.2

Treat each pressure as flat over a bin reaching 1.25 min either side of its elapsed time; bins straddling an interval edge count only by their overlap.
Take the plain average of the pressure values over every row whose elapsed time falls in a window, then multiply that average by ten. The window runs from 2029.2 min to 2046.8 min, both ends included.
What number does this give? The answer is 12.1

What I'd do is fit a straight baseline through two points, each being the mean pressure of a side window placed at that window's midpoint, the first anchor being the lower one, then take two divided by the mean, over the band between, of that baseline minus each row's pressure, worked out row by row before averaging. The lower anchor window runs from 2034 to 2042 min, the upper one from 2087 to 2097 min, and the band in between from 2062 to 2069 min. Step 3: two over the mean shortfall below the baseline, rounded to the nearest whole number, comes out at 137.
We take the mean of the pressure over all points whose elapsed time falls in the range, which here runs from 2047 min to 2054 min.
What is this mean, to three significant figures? 1.19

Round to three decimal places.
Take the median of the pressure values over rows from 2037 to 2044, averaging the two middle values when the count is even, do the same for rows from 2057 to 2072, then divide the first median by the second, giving 1.030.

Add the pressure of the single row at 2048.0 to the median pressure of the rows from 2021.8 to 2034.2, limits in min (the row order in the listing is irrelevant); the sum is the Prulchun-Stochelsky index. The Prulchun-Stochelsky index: 2.39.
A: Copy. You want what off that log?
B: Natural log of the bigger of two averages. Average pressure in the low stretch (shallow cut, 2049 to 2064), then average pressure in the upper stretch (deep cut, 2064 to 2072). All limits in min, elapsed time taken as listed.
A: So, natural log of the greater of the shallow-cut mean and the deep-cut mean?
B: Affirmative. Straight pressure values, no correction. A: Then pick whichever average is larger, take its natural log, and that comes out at 0.181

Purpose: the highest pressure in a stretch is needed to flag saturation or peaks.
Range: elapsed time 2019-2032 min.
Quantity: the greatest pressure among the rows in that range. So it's 1.25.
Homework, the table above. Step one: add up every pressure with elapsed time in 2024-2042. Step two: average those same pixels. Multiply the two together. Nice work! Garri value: 10.4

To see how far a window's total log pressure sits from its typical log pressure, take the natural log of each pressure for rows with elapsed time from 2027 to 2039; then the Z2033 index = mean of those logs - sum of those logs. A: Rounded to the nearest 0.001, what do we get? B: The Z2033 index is -0.795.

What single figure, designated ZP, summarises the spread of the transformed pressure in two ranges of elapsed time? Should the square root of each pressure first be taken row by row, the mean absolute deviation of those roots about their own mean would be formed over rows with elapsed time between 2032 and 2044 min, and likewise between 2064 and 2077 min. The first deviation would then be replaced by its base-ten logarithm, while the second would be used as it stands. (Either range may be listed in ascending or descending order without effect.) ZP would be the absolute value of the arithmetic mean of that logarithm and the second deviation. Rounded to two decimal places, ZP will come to 1.18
